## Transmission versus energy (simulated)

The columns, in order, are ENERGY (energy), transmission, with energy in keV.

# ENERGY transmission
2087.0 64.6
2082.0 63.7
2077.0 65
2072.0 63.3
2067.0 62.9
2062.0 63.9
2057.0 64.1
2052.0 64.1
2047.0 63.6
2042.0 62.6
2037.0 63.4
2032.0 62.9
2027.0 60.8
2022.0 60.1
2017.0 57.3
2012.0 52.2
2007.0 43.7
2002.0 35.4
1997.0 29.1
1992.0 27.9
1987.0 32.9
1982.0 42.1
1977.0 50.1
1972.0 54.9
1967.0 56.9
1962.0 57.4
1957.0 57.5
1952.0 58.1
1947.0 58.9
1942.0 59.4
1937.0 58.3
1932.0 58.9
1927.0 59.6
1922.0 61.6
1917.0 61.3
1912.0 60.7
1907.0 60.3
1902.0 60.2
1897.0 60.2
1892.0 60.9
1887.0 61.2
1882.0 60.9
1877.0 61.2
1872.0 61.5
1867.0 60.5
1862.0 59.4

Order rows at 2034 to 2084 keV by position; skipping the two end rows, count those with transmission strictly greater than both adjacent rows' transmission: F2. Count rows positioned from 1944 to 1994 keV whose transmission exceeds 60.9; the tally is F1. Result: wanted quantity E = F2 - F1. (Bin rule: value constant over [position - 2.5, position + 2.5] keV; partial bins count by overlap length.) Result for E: 1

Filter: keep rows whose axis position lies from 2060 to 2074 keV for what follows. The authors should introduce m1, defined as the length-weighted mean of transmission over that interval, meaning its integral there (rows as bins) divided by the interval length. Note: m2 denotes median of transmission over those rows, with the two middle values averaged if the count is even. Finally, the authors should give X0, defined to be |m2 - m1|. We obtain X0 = 0.05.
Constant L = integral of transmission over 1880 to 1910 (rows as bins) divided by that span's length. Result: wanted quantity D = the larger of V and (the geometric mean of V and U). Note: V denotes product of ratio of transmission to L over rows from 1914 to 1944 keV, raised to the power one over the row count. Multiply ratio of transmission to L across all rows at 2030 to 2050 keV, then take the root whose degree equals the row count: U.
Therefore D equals 1.01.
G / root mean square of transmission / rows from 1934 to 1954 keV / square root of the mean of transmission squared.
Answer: 59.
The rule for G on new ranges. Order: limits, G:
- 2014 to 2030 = 59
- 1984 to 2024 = 44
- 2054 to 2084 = 64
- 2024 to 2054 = 63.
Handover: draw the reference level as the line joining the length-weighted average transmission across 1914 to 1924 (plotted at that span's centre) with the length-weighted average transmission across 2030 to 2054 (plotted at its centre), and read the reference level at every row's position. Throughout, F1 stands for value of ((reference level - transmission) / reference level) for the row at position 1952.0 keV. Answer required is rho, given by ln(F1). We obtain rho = -2.8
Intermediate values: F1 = 0.062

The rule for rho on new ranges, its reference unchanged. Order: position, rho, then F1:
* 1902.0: -4.2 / 0.015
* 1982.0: -1.1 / 0.325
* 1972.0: -2.1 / 0.118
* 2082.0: -5.6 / 0.004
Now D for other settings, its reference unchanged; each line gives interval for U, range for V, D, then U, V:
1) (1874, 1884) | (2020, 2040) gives 1.02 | 1.007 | 1.02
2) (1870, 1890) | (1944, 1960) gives 0.98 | 1.010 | 0.96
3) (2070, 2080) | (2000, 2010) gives 0.83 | 1.058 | 0.65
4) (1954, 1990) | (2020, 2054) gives 1.03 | 0.815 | 1.03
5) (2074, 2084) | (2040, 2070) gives 1.05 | 1.062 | 1.05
